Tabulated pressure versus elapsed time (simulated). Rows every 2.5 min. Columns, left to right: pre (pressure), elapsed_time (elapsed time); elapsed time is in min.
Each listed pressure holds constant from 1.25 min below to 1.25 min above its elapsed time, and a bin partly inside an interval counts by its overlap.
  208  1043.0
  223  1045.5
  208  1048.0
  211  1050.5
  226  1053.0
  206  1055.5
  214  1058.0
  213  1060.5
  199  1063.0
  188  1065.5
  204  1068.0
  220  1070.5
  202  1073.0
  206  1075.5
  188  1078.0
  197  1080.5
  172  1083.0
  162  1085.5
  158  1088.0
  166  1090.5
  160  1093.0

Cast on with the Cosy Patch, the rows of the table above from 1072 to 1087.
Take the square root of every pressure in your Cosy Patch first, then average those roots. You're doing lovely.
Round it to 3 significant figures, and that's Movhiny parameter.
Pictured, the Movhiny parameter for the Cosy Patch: 13.7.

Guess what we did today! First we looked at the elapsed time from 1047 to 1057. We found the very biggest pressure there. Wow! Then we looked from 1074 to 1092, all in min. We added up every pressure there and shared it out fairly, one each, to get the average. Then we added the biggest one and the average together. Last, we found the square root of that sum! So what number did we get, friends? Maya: 20.1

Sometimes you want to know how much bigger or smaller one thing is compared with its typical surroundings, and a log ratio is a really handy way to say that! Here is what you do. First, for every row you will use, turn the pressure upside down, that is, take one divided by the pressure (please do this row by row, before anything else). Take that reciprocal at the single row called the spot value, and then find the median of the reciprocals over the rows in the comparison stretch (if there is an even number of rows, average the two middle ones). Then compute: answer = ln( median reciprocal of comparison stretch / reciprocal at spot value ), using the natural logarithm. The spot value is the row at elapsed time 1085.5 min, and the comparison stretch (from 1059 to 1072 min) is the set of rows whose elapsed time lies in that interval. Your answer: -0.23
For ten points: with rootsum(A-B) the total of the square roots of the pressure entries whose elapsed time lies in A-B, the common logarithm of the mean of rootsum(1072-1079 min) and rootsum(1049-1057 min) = 1.63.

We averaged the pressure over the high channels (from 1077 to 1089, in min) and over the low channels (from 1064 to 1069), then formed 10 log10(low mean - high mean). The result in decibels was 13.1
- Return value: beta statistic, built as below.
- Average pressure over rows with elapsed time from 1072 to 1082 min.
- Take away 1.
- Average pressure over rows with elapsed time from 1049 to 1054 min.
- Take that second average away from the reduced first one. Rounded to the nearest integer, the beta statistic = -21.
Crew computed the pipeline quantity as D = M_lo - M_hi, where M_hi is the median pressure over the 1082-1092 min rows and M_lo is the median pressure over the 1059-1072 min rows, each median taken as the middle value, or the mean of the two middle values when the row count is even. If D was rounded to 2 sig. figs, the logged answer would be 40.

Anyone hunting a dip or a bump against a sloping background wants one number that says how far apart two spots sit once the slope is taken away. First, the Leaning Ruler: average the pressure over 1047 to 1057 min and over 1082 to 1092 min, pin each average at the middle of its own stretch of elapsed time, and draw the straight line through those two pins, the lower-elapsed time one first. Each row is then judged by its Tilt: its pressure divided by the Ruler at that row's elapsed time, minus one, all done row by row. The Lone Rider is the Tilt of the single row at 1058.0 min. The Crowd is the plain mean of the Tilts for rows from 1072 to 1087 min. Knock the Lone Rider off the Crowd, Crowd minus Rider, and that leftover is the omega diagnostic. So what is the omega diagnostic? 0.024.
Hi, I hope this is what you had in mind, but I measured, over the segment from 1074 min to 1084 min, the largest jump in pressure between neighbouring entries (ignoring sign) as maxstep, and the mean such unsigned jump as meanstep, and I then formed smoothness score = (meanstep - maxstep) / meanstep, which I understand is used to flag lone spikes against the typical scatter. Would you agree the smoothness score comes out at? -0.44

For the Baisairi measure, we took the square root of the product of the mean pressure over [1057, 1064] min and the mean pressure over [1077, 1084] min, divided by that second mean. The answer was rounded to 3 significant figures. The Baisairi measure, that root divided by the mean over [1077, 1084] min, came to 1.06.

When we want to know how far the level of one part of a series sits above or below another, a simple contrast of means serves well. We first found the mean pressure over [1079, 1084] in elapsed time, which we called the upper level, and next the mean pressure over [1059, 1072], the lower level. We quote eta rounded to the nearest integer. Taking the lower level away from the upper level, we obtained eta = -20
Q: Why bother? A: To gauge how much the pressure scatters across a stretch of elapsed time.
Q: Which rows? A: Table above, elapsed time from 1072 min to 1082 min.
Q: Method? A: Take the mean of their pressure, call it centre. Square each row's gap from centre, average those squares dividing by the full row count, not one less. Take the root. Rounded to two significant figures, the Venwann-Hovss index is 6.7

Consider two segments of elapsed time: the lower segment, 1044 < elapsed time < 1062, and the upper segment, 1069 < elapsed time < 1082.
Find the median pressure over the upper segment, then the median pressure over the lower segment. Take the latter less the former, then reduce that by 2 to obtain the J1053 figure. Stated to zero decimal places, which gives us 9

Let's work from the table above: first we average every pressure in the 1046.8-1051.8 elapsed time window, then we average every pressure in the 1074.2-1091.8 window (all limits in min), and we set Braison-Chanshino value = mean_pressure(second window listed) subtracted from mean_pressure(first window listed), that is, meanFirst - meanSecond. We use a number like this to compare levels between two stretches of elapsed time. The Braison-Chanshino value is 31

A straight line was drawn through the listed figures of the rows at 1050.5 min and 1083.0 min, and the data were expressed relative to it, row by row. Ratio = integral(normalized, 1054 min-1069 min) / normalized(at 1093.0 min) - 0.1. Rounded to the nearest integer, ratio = 15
